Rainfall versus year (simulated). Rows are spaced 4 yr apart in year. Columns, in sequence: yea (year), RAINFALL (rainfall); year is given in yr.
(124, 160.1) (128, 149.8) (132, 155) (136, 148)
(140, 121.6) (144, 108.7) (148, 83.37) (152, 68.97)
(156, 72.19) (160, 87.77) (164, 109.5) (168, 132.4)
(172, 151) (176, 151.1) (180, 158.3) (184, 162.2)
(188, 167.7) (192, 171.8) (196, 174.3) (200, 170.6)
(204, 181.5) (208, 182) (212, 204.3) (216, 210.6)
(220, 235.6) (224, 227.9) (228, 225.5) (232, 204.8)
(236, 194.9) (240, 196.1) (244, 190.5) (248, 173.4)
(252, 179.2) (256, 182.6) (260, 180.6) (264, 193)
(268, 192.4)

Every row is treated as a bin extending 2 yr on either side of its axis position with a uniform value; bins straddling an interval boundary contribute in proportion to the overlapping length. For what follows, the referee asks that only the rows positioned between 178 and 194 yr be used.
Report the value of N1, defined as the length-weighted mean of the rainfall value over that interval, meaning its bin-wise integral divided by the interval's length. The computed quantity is 165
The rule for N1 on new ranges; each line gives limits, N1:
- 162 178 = 136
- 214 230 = 225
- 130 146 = 133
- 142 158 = 83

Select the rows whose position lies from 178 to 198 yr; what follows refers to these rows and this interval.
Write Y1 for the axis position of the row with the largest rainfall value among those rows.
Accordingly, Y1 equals 196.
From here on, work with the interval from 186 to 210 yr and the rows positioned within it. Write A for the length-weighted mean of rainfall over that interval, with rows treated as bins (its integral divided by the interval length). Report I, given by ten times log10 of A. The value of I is 22.4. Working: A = 175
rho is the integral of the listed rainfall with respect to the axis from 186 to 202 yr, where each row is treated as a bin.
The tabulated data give 2738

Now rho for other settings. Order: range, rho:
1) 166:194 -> 4378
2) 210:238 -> 6014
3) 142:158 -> 1333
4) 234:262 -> 5189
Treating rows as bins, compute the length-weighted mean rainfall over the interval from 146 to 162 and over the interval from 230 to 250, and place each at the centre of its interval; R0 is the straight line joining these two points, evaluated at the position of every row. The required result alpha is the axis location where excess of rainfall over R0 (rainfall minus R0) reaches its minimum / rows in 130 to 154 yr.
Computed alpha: 152 yr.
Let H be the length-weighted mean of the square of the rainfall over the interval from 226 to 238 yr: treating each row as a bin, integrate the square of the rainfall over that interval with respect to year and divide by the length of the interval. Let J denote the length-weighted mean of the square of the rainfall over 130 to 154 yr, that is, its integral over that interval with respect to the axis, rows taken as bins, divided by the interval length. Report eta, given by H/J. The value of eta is 3.1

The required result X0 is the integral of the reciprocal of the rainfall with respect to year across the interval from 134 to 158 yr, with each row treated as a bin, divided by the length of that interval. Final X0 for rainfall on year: 0.0108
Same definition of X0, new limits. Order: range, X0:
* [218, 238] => 0.0046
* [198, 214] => 0.0054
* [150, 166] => 0.0122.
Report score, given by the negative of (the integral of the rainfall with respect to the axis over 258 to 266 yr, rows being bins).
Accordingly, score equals -1494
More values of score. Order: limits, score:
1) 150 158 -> -565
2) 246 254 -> -1410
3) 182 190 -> -1320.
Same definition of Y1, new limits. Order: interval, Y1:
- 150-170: 168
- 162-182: 180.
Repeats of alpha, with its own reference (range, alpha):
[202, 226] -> 208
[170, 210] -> 200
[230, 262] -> 260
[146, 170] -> 156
